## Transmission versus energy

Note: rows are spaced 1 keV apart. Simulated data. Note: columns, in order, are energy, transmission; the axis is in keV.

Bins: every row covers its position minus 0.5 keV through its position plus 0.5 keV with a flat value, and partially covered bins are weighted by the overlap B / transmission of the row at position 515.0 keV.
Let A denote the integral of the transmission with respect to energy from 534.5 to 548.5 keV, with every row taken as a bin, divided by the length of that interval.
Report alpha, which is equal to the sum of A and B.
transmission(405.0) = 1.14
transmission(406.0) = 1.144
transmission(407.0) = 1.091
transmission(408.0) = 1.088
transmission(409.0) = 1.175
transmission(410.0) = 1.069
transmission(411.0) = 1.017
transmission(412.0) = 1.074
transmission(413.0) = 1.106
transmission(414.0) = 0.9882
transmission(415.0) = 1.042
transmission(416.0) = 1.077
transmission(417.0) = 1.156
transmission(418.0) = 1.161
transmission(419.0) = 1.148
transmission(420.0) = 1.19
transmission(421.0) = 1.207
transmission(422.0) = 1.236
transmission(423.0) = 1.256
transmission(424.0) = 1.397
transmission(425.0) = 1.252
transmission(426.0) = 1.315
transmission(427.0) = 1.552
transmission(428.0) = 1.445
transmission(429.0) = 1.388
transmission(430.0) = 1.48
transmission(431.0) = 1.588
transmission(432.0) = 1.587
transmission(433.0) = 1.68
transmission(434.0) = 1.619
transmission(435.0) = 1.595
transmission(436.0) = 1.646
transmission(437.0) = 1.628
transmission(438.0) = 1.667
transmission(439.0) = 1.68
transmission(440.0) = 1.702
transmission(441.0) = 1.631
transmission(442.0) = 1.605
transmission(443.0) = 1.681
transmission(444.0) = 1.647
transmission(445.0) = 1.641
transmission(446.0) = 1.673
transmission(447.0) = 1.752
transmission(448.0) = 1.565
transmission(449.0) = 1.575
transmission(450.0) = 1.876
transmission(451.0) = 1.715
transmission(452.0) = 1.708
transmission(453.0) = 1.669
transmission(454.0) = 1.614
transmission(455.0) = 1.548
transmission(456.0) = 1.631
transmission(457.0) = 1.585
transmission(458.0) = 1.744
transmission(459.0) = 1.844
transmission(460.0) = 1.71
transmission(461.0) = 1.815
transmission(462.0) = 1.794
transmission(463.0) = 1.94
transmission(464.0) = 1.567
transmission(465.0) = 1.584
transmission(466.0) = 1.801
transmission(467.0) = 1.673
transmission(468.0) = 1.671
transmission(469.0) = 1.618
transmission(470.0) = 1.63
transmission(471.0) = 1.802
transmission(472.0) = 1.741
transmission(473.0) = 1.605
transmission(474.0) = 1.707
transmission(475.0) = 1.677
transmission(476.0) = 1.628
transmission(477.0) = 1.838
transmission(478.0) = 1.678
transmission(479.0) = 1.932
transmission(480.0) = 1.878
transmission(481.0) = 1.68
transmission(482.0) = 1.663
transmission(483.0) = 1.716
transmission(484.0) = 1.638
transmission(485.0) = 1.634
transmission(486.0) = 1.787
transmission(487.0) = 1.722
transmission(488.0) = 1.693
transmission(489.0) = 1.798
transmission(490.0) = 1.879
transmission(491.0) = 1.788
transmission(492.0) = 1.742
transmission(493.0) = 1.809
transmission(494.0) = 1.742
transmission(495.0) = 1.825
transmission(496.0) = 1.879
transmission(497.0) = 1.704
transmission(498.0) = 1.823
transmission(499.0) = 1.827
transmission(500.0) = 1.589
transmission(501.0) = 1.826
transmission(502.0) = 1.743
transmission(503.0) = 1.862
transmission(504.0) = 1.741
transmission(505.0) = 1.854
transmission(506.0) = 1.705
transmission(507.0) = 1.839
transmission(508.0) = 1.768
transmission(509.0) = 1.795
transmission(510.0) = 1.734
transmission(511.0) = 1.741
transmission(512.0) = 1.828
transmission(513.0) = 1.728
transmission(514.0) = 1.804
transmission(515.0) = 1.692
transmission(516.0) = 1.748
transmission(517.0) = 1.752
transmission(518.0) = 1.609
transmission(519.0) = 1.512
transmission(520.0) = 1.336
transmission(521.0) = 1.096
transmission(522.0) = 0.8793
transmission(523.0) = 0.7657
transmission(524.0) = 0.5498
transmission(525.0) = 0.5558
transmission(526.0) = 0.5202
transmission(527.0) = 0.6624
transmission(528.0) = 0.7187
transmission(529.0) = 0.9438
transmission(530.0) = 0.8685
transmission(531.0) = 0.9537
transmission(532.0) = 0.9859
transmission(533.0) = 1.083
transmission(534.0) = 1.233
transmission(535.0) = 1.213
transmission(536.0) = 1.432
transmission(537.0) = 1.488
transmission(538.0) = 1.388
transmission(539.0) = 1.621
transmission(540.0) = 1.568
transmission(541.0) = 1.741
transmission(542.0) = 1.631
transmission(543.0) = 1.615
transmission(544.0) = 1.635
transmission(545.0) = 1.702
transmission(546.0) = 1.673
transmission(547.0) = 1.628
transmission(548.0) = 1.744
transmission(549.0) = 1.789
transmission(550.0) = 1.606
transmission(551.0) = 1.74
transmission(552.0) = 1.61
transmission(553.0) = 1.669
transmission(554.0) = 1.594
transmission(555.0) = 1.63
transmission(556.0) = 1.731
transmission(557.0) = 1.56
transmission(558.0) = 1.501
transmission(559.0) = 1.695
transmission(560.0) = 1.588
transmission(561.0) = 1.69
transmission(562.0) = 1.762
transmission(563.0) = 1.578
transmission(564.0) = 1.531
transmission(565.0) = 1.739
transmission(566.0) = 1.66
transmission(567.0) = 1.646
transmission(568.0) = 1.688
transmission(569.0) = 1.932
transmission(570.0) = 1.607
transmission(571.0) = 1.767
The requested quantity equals 3.3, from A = 1.58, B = 1.692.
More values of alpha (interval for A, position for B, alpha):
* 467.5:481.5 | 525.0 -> 2.3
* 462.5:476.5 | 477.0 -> 3.5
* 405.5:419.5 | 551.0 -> 2.8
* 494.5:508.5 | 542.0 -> 3.4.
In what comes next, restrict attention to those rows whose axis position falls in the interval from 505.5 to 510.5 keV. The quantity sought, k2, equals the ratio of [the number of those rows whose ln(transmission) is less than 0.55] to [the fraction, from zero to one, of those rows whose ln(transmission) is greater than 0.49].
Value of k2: 1.0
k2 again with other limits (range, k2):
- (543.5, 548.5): 5.0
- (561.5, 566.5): 5.0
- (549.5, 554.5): 10.0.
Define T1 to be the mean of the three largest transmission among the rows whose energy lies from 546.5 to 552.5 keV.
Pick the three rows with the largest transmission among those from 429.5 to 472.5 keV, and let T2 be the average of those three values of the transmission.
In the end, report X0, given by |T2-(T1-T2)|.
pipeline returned 2.02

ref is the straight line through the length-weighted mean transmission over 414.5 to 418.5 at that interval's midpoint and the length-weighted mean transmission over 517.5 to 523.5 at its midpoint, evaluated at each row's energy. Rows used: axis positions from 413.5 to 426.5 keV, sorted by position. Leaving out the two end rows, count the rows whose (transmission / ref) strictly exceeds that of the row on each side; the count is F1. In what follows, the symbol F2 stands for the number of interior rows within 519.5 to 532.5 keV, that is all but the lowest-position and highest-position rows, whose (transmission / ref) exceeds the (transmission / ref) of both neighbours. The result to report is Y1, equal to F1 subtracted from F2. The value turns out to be 0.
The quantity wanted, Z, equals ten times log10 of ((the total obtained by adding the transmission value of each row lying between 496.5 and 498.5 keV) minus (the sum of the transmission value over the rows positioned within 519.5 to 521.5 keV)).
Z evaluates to 0.4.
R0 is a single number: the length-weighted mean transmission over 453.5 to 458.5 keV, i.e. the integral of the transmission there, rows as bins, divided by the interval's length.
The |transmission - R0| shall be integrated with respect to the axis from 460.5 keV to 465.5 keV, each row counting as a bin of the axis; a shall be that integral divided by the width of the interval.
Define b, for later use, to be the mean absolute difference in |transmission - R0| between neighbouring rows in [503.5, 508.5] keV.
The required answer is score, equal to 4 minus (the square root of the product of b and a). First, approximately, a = 0.15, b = 0.117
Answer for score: 3.87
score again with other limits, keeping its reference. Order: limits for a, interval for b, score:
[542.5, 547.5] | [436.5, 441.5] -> 3.97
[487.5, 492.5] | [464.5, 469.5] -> 3.89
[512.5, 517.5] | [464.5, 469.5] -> 3.90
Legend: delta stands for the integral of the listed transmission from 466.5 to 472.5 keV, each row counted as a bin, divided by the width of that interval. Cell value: 1.69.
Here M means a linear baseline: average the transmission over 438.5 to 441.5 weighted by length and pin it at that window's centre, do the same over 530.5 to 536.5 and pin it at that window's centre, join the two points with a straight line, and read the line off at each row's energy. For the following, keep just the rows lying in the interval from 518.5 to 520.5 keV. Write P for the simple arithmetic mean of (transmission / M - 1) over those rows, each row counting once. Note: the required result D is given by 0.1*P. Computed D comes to 0.016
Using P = 0.2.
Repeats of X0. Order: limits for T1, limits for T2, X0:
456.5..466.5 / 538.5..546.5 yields 1.54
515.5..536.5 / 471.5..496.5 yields 2.09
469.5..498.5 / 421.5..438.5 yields 1.43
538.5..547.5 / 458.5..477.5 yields 2.04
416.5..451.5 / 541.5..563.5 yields 1.75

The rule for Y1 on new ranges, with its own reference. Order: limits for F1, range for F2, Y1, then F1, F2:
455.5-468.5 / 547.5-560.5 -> 1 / 4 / 5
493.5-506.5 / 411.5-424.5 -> -3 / 5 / 2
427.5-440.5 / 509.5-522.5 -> 0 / 3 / 3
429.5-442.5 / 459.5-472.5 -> 0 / 4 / 4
